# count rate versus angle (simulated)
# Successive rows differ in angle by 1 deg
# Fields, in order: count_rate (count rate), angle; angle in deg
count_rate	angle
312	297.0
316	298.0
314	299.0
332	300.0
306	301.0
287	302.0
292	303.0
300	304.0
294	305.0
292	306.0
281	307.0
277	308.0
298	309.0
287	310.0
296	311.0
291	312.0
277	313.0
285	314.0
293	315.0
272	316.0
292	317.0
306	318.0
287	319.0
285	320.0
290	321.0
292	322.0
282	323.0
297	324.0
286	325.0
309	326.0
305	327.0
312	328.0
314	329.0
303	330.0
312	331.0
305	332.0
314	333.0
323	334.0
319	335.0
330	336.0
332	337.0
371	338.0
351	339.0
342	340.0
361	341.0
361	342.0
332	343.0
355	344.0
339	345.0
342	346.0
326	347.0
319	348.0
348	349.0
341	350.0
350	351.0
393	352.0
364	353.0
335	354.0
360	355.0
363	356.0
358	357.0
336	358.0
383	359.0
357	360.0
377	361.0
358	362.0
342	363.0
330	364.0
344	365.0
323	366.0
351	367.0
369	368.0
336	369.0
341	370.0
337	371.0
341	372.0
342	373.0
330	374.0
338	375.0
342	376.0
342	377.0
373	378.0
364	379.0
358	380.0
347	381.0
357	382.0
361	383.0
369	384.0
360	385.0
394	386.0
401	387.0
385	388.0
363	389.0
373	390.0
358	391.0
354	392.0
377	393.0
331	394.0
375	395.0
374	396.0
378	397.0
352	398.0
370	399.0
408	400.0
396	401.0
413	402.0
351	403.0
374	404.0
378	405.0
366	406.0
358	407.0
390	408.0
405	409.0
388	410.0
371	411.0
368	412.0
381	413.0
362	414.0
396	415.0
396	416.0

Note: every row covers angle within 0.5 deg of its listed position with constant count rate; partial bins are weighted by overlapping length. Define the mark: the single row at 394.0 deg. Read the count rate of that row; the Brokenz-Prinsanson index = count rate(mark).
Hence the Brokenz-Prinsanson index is 331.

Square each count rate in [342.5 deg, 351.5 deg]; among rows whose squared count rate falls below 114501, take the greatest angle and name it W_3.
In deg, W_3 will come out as 348.0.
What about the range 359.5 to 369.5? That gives 369.0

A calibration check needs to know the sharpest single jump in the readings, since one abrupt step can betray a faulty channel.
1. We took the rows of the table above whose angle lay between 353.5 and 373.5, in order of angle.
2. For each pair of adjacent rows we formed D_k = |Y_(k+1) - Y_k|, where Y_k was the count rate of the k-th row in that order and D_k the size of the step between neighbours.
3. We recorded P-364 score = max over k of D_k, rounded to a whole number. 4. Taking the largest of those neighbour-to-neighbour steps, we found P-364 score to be 47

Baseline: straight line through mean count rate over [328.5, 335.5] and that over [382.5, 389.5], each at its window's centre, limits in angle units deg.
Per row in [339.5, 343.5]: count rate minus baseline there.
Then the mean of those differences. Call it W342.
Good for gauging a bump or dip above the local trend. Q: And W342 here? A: 25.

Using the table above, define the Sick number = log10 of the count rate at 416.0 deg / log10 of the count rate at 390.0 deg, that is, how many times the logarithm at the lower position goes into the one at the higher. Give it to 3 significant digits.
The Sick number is 1.01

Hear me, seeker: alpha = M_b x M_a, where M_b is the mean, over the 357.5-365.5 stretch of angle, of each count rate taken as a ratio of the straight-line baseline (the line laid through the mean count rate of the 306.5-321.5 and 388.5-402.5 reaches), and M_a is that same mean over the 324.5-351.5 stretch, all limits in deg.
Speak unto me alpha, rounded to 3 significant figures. 1.10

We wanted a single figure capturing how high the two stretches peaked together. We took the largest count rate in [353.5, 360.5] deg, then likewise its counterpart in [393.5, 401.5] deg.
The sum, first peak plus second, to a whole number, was 791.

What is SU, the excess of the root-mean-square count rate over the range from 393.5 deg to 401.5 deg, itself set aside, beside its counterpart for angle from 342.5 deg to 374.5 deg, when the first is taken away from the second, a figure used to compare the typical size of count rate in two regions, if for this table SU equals -26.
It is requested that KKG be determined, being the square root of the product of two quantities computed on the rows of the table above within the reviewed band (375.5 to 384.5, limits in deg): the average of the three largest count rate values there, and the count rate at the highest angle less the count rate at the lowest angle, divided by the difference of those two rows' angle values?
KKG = 35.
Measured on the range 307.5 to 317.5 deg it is 22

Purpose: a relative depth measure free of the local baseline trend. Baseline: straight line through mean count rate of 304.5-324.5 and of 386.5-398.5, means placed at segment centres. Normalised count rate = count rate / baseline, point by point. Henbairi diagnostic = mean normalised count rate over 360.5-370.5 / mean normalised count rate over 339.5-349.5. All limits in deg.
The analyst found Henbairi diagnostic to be 0.95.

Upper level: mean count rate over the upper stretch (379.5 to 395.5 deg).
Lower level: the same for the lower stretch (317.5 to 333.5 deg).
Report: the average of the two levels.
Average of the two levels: 333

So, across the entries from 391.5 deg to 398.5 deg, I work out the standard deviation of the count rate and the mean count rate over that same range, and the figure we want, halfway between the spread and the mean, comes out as 190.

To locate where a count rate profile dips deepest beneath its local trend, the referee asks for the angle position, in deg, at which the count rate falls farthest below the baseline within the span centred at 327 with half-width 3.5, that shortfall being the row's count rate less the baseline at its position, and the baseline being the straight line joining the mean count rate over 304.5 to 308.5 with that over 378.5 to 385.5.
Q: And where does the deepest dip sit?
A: 325.0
